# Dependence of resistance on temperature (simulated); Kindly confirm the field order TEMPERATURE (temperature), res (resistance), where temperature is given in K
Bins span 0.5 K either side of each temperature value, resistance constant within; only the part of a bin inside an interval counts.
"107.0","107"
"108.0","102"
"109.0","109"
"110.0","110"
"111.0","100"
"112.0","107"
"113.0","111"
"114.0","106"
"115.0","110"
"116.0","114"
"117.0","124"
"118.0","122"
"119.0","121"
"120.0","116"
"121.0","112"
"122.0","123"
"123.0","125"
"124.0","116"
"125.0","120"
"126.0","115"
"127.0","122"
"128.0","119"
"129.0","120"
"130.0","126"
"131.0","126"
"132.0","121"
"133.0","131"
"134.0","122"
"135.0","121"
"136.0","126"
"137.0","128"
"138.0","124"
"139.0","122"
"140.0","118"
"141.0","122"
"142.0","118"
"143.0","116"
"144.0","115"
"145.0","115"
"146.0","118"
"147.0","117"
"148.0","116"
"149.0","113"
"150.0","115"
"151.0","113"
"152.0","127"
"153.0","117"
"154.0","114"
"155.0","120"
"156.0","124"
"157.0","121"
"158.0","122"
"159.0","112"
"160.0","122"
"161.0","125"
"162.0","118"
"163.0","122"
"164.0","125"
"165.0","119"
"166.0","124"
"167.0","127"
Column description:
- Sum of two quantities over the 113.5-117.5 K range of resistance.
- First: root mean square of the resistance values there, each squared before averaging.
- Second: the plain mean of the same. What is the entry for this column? 227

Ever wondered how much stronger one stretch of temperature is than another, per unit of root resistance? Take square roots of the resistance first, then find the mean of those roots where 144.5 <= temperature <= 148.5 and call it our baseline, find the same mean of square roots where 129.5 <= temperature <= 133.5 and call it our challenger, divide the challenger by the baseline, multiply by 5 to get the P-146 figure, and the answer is 5.20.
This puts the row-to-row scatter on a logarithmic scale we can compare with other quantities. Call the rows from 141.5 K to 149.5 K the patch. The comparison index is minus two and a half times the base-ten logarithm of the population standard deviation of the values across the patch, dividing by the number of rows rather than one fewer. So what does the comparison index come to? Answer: -0.50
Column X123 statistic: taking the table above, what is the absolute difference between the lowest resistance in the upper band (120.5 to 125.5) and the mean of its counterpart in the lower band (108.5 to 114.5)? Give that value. 4.8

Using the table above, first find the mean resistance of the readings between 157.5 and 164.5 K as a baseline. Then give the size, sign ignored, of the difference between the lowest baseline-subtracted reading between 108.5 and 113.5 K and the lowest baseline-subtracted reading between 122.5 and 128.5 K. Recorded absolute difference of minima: 15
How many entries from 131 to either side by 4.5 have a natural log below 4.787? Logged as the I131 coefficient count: 1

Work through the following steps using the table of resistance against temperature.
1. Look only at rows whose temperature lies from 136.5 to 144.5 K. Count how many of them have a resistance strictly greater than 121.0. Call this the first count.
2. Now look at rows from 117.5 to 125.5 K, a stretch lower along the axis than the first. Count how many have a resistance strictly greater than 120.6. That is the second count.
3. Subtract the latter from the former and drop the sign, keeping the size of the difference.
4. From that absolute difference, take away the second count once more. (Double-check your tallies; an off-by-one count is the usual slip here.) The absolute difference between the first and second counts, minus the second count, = -4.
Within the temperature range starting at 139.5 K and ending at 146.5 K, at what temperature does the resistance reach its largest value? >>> 141.0 K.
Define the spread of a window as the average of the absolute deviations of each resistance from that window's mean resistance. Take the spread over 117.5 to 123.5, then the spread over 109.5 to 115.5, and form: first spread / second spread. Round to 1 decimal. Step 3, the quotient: 1.3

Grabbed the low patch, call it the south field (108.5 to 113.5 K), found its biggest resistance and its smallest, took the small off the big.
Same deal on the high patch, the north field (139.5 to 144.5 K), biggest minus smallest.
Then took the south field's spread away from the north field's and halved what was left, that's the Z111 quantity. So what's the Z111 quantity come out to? -2.0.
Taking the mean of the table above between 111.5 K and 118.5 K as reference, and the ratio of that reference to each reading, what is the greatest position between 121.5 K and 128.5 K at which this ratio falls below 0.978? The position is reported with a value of 128.0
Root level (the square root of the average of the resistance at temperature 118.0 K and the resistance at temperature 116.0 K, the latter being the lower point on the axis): 10.9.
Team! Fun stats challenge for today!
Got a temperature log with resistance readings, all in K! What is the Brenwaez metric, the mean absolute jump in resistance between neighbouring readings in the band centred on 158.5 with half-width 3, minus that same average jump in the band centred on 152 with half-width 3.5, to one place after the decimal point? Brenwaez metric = -0.8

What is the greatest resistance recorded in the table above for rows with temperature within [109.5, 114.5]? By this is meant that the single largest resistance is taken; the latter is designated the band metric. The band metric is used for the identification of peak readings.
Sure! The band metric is 111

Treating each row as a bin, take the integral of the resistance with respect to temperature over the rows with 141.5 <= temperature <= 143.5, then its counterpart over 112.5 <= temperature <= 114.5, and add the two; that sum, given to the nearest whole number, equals 451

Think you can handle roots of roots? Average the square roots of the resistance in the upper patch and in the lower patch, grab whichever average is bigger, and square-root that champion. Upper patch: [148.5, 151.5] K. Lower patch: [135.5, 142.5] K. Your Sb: 3.327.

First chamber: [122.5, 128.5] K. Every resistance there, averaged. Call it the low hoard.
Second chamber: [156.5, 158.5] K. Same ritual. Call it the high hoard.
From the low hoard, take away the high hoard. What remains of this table -2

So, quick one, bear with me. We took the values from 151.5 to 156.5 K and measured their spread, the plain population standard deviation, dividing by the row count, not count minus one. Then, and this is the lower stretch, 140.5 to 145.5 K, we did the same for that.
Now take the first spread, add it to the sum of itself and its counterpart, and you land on 12.0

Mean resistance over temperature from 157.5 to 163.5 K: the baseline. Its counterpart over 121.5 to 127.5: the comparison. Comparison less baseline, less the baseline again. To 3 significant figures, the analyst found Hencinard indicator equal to -120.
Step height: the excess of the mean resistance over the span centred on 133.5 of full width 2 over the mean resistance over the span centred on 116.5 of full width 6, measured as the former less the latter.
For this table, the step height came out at 10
